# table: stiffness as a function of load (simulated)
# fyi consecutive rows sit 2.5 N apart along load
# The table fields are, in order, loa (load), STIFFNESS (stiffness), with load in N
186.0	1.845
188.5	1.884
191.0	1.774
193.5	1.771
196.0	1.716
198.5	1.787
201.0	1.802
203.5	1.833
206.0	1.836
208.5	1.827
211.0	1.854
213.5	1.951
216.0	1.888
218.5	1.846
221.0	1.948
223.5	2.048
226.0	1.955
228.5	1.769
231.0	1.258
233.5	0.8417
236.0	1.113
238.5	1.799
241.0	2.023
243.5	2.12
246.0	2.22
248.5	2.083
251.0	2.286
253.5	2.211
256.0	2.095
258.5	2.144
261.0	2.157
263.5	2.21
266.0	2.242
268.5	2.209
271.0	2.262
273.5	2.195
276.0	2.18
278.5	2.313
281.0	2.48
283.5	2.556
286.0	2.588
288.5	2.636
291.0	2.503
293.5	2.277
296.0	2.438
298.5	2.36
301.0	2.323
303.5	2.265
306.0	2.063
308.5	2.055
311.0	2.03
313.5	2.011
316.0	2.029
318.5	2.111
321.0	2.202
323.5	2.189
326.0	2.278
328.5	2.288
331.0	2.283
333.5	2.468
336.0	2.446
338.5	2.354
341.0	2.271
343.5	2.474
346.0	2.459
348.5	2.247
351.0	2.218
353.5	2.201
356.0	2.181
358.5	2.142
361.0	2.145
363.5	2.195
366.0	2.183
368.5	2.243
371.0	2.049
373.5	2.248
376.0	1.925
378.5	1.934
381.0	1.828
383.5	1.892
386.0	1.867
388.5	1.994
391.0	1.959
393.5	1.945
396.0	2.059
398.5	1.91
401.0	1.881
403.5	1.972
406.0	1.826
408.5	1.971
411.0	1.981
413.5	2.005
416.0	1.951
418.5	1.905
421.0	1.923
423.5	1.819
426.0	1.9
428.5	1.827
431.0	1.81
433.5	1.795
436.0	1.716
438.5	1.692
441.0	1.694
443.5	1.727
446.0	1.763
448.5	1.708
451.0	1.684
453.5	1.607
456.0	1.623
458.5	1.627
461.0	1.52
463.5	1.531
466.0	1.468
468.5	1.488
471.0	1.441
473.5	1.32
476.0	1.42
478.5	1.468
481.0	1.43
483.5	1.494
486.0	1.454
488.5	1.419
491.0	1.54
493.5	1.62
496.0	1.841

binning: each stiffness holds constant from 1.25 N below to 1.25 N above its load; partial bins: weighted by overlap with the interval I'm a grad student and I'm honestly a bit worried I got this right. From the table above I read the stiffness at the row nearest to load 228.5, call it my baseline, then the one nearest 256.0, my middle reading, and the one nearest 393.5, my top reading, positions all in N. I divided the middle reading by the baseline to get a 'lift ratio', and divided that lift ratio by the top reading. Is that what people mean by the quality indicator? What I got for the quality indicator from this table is 0.61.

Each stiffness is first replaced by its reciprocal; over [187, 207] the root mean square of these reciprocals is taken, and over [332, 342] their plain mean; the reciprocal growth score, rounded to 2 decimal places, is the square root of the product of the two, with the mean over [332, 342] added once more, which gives 0.90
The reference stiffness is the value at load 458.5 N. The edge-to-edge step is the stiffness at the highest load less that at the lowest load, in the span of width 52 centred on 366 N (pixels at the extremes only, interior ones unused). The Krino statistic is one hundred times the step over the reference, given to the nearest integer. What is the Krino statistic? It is -19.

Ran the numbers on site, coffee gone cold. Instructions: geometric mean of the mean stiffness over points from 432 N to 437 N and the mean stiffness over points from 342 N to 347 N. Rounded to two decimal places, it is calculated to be 2.08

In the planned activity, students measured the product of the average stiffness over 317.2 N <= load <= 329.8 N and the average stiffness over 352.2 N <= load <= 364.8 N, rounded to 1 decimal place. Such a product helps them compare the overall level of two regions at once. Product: 4.8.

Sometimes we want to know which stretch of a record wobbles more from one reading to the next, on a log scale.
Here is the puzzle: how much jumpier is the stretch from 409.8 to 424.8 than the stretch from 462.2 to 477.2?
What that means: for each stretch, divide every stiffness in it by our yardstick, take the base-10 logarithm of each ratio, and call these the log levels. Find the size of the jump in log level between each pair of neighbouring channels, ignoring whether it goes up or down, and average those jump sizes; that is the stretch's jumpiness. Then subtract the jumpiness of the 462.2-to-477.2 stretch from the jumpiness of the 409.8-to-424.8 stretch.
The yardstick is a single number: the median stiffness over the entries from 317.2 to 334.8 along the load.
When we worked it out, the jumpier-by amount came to -0.010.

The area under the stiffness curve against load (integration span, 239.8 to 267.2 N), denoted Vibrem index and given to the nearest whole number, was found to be 59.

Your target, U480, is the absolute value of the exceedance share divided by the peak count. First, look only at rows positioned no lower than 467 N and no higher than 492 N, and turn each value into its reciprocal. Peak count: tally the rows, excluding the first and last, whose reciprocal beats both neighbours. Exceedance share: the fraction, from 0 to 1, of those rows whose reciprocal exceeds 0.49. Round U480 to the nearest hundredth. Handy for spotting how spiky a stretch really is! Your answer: 0.33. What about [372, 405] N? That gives 0.17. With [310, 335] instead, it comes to 0.10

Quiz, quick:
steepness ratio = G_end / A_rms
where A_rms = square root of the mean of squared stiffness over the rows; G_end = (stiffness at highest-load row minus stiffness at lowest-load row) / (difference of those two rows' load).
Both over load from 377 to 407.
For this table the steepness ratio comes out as -0.0020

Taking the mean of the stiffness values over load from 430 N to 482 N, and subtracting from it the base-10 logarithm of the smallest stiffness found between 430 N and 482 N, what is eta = 1.48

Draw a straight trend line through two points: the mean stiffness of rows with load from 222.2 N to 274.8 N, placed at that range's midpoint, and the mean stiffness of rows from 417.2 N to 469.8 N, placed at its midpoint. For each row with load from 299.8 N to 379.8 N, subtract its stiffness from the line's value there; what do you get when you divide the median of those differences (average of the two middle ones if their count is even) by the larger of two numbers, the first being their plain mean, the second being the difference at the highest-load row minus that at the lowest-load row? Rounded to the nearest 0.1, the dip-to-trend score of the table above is -1.3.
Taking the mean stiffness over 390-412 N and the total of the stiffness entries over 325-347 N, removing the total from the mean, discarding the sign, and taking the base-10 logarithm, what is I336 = 1.29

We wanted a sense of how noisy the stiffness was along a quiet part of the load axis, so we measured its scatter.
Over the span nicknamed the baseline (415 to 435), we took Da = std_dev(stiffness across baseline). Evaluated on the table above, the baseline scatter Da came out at 0.06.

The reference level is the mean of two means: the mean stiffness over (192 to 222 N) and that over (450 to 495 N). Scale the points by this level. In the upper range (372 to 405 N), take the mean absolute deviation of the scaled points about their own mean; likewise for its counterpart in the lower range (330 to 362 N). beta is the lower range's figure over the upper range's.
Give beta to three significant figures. 1.54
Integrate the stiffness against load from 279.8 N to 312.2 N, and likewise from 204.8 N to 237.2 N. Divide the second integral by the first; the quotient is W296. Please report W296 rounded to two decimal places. 0.72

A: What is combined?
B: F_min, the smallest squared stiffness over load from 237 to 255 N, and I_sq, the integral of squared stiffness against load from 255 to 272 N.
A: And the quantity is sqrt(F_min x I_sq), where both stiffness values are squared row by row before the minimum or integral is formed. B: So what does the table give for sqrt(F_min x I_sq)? 16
